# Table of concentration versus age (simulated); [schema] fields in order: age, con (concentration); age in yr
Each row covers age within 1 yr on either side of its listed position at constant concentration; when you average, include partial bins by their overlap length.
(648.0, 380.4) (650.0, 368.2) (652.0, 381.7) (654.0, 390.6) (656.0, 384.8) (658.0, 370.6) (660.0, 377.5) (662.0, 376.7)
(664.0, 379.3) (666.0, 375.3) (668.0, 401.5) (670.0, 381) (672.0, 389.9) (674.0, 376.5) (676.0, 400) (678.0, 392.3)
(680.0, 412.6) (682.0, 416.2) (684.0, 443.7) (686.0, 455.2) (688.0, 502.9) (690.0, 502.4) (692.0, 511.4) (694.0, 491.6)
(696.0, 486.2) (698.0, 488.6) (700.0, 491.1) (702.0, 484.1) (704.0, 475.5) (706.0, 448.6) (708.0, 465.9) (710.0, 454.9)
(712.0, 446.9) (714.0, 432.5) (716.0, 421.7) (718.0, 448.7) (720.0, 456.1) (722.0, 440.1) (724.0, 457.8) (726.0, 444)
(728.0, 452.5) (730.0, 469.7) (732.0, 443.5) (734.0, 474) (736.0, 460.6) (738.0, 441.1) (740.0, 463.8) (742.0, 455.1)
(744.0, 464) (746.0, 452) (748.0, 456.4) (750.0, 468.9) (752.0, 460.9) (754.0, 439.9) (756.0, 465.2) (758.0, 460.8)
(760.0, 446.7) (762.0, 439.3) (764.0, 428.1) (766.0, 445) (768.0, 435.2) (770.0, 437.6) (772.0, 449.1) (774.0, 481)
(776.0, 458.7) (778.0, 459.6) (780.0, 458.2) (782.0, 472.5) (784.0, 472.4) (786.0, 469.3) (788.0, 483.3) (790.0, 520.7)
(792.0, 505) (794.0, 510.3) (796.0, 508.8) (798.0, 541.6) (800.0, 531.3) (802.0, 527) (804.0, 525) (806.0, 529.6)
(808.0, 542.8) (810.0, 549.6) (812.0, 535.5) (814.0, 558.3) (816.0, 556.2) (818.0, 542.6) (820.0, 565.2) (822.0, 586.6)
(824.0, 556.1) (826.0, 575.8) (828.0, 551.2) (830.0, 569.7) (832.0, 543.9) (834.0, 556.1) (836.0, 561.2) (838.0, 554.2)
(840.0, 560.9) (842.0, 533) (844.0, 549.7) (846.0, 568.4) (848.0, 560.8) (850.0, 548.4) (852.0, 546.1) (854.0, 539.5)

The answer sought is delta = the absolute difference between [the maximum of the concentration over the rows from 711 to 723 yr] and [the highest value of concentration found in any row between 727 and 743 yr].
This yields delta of 18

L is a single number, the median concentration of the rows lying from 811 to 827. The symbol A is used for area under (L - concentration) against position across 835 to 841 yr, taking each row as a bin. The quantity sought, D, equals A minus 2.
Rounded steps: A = -9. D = -11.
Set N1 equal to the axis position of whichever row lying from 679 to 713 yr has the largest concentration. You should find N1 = 692.0 yr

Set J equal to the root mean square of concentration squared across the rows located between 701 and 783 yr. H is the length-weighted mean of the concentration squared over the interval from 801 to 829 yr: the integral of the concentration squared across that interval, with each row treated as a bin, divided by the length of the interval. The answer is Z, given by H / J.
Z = 1.47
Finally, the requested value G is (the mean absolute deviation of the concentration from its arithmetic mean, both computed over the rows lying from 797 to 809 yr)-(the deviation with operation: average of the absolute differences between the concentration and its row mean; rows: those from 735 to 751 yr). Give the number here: -0.4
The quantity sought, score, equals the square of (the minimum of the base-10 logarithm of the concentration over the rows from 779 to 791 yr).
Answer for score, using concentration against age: 7.08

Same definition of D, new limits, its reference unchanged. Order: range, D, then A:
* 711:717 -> 739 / 741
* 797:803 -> 142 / 144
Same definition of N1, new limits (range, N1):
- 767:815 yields 814.0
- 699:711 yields 700.0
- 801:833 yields 822.0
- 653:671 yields 668.0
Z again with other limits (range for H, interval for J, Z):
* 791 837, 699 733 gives 1.43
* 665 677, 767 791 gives 0.69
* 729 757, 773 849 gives 0.74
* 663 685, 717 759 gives 0.76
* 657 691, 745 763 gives 0.82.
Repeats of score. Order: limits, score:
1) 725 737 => 7.01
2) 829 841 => 7.48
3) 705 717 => 6.89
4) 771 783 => 7.03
